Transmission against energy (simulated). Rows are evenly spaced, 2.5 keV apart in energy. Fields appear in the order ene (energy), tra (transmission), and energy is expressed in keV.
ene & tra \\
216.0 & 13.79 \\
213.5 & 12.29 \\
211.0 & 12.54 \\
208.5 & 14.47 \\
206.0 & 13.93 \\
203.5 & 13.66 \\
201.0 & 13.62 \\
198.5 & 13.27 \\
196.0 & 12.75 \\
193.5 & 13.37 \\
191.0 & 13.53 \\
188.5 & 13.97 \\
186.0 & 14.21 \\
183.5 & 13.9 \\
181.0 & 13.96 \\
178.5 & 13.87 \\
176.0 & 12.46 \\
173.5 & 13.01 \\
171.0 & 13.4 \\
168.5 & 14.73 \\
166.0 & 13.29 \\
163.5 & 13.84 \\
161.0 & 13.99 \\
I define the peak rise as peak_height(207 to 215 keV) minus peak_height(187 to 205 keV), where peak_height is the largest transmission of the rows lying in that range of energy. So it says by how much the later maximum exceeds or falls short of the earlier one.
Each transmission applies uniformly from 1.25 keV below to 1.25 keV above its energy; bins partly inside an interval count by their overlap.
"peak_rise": 0.5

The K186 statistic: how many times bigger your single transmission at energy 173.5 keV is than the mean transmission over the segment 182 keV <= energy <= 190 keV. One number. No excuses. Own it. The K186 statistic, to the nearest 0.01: 0.93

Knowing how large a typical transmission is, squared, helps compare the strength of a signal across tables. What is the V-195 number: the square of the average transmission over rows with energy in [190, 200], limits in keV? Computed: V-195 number 175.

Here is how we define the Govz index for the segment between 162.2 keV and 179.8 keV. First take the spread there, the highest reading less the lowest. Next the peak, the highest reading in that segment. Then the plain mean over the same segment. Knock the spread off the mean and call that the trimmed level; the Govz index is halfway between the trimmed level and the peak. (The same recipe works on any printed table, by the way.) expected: 13.0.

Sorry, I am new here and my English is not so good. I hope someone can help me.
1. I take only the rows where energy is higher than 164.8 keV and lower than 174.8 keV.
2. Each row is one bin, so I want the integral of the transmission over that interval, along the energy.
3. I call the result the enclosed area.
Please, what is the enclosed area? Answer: 136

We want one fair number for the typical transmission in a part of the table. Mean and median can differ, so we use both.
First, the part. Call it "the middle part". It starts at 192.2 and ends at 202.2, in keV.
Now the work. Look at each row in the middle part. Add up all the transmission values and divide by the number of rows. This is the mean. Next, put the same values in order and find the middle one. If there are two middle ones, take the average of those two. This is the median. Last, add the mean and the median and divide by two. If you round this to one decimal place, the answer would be 13.3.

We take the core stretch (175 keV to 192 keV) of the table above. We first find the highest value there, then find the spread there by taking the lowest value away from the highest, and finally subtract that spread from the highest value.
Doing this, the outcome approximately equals 12.5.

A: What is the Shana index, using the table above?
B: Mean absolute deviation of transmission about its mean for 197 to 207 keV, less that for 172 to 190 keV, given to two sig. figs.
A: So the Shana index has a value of -0.33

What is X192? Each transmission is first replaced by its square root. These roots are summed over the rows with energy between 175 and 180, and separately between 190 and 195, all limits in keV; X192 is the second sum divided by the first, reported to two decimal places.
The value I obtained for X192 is 1.01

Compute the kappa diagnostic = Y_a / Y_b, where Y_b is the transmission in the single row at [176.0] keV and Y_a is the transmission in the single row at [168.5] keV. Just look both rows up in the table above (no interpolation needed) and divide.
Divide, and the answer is 1.18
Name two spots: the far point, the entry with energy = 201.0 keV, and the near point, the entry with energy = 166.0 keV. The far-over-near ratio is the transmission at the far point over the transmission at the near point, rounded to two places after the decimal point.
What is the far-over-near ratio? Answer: 1.02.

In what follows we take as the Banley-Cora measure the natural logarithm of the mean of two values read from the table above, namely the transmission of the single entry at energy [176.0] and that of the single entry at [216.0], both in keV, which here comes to 2.57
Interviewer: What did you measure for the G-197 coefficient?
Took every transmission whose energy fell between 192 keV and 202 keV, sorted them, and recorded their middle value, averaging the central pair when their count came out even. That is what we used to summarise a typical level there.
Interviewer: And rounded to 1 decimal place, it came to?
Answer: 13.3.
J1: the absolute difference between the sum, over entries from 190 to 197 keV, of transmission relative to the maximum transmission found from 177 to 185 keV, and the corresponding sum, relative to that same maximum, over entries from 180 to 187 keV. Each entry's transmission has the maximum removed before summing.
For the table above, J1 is 2.4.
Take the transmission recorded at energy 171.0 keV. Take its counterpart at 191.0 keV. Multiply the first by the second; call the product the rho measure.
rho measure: 181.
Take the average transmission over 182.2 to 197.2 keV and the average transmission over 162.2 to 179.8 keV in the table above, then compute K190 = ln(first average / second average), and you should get 0.01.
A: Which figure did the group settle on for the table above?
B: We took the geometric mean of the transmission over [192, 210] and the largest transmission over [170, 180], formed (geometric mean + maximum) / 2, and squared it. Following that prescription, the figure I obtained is 188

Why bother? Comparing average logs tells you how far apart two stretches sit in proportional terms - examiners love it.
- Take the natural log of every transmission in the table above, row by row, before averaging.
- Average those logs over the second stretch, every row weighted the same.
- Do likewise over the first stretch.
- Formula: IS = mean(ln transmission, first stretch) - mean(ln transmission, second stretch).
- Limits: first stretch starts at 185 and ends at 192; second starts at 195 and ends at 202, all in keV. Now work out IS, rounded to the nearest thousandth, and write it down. 0.051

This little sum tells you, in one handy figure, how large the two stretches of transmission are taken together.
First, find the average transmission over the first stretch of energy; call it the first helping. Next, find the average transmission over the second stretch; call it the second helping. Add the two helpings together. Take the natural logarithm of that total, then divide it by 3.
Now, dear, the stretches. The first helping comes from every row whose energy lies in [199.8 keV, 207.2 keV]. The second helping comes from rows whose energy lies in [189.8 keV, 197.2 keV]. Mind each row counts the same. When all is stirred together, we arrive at 1.10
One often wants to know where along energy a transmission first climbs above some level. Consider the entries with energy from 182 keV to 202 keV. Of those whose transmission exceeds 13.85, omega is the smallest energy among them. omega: 183.5 keV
